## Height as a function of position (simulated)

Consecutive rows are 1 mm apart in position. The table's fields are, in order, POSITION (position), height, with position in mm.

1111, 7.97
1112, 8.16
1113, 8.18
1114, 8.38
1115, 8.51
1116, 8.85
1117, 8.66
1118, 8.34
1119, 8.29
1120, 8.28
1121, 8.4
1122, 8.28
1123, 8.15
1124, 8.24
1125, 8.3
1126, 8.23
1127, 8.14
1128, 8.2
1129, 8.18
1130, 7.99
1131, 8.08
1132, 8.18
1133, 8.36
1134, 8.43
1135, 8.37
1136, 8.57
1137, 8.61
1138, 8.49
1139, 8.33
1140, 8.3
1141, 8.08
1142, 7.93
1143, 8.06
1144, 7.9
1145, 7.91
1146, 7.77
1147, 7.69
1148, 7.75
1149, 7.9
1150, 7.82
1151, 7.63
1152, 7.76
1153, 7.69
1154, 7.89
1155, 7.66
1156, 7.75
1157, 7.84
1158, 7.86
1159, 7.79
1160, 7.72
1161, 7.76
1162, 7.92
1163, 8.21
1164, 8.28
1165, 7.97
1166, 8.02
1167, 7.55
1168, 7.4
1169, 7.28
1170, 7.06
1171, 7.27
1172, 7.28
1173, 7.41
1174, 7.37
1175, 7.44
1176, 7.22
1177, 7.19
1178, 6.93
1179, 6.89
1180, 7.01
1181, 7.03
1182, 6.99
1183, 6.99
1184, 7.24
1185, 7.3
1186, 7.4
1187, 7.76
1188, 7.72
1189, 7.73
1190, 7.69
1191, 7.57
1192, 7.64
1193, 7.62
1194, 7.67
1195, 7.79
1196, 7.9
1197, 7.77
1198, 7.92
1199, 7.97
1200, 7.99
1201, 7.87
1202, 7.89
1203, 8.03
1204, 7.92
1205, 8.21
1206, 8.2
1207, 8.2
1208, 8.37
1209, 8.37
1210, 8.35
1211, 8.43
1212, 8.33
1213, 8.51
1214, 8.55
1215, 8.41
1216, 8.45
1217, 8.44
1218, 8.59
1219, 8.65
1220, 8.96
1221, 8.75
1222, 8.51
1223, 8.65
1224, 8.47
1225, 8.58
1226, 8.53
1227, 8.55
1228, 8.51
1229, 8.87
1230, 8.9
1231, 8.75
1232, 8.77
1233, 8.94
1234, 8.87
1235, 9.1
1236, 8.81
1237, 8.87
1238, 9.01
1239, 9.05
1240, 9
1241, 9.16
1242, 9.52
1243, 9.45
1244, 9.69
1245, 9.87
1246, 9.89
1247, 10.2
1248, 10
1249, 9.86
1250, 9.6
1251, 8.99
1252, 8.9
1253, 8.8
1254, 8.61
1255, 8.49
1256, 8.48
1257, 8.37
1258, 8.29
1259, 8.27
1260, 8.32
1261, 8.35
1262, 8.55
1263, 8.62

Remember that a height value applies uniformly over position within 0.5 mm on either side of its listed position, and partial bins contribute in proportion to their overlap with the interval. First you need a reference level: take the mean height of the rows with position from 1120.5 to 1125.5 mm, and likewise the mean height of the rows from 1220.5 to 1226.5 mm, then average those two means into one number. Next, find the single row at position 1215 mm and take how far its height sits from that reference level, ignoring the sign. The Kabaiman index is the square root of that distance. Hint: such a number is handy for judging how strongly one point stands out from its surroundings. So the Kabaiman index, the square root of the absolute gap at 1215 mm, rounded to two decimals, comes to 0.13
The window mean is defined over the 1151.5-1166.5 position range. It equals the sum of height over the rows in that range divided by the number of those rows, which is 7.87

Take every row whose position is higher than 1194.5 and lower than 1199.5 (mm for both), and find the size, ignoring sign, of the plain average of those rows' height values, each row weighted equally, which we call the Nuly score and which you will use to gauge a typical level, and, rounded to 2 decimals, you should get 7.87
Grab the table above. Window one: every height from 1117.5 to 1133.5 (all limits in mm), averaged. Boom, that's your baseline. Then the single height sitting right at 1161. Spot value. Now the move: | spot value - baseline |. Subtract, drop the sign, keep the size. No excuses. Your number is 0.47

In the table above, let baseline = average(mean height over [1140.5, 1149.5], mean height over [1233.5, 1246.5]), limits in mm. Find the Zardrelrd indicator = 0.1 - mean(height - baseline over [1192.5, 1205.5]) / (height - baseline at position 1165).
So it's -1.0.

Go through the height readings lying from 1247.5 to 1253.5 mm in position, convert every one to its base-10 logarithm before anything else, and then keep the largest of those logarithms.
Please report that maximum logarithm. 1.00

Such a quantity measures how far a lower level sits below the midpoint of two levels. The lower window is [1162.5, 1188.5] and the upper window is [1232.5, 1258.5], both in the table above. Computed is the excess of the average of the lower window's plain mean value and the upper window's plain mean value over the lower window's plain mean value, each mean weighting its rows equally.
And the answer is 0.9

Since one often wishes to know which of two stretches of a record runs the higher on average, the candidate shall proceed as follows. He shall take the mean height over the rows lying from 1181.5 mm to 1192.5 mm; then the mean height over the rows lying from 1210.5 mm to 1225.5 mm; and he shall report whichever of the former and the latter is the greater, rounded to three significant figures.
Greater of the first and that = 8.55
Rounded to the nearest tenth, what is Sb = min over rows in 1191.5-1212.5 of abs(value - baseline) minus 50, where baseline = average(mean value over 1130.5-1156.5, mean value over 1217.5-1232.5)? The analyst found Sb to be -50.0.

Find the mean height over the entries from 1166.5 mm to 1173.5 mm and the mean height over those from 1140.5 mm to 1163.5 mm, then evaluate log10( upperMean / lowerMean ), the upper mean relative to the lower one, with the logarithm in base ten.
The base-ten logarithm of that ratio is -0.030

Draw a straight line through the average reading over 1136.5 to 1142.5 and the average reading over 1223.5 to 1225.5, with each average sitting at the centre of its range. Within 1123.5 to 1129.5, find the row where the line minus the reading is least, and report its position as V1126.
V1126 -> 1125 mm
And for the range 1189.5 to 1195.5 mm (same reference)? 1195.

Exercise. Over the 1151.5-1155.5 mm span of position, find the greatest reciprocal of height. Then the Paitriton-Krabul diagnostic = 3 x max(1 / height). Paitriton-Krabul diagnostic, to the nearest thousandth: 0.392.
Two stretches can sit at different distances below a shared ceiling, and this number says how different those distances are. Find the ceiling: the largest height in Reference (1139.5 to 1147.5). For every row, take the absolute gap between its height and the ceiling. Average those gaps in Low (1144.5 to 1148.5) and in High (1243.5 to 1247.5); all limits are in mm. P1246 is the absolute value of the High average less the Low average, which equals 1.09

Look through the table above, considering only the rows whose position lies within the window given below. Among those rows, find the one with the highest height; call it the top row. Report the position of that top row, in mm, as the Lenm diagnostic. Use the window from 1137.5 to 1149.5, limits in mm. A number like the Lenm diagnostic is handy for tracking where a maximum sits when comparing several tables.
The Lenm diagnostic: 1138 mm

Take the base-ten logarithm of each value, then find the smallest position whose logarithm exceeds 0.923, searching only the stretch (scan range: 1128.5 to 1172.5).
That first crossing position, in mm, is 1134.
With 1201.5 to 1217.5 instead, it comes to 1211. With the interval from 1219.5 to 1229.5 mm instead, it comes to 1220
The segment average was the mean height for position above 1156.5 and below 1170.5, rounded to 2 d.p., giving 7.76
